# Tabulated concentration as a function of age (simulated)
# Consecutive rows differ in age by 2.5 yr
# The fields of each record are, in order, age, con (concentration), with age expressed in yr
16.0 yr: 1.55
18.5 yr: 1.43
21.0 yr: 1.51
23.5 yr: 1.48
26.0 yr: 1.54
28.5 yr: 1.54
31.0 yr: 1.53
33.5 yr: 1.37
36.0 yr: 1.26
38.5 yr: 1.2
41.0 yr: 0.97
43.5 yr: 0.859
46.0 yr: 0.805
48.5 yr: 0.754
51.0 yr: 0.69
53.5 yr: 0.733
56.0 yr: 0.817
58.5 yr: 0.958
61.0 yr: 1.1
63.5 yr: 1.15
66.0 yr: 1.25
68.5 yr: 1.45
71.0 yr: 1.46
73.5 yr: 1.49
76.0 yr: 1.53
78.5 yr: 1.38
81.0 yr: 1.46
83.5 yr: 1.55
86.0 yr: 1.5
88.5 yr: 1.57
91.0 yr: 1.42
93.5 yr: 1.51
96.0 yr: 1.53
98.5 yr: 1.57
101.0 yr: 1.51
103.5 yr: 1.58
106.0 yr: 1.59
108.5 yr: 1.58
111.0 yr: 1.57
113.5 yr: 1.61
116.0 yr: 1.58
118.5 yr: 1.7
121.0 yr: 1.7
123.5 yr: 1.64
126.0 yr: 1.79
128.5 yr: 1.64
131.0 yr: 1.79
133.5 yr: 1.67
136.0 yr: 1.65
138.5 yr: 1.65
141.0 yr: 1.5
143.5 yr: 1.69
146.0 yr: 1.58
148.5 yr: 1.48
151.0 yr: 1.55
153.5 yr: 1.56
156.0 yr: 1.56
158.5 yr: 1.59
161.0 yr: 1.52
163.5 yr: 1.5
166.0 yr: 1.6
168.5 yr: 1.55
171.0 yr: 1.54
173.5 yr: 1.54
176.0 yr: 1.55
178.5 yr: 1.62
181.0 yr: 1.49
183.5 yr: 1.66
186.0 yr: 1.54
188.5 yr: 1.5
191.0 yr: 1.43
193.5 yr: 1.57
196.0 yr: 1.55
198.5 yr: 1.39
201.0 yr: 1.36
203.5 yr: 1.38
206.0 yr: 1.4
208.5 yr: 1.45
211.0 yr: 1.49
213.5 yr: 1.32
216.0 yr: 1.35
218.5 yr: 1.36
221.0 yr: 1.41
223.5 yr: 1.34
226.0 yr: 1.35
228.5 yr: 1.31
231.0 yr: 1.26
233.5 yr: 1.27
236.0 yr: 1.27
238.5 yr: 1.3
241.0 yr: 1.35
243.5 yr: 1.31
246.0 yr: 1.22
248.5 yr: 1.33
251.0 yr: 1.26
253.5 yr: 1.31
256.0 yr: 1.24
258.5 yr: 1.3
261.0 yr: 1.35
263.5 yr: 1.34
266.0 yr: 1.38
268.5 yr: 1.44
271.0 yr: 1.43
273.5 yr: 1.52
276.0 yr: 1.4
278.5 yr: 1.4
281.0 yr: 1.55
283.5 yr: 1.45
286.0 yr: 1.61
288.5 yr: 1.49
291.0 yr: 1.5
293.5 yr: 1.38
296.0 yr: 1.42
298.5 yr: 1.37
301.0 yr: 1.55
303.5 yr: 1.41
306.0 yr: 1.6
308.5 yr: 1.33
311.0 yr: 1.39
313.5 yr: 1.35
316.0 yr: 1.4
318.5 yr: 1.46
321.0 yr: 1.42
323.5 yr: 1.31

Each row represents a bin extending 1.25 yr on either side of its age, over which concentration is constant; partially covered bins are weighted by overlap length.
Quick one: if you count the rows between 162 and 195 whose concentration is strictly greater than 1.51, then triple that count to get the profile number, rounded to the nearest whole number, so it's 27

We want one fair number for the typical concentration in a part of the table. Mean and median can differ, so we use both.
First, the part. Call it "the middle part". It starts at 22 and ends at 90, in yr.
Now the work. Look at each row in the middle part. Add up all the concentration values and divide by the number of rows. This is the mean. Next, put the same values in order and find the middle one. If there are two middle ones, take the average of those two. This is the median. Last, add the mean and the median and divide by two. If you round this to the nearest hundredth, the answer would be 1.30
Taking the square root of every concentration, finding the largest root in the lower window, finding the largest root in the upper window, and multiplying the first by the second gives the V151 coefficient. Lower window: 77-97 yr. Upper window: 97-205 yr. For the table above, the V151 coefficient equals 1.68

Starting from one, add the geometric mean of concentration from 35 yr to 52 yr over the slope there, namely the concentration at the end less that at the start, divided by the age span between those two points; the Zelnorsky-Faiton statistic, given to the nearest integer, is -23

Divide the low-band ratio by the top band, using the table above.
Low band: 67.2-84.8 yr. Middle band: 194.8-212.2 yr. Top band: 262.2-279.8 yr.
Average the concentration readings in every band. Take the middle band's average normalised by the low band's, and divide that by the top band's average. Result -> 0.69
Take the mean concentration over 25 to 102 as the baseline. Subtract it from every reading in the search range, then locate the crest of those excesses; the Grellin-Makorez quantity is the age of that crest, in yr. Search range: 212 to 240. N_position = 221.0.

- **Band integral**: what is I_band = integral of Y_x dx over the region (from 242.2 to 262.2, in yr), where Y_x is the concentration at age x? 25.8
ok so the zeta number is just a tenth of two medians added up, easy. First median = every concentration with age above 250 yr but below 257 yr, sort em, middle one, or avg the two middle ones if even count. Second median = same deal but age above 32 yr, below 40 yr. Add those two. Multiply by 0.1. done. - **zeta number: 0.25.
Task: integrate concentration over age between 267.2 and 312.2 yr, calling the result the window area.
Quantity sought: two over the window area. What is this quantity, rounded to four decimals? 0.0305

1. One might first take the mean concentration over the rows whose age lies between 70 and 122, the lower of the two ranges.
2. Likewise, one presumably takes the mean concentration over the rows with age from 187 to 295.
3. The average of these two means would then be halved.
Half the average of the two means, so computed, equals 0.73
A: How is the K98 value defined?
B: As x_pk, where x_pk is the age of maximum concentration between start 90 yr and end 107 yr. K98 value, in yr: 106.0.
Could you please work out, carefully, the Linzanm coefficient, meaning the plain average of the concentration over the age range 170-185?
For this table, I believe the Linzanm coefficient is 1.57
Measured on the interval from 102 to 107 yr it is 1.58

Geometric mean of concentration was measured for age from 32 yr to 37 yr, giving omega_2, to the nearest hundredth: 1.31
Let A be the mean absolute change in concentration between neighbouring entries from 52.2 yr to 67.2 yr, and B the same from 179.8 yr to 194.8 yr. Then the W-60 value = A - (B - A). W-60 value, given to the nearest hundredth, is 0.10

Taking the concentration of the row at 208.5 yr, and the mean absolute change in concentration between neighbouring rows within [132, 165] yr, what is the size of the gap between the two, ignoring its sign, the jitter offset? 1.39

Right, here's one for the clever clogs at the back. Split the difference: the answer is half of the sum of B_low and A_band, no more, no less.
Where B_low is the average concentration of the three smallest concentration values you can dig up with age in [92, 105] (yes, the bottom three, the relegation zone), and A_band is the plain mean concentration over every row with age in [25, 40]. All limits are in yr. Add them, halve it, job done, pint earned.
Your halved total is 1.46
